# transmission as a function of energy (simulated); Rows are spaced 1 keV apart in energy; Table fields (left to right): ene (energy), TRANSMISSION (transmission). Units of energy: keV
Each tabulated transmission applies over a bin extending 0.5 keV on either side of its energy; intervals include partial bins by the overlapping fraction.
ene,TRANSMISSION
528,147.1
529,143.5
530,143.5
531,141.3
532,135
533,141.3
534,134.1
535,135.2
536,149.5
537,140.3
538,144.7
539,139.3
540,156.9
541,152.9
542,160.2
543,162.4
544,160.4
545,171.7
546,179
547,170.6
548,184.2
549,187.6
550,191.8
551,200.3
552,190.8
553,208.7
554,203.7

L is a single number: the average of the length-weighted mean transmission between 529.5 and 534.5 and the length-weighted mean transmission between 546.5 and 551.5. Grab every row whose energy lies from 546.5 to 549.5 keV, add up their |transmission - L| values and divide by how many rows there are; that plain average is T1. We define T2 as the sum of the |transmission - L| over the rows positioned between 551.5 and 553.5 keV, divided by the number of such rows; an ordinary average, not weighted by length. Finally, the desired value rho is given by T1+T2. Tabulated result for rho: 55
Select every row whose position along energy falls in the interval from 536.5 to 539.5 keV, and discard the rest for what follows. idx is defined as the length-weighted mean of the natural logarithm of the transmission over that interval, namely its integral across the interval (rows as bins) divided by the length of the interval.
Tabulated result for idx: 4.95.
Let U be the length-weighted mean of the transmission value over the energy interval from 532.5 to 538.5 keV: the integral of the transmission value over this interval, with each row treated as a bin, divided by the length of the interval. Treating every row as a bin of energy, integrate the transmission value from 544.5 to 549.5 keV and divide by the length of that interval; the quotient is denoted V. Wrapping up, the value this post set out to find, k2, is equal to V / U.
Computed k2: 1.27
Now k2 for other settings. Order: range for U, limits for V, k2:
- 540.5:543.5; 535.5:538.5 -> 0.91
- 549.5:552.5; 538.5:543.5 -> 0.79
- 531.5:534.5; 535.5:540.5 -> 1.07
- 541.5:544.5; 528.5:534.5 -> 0.87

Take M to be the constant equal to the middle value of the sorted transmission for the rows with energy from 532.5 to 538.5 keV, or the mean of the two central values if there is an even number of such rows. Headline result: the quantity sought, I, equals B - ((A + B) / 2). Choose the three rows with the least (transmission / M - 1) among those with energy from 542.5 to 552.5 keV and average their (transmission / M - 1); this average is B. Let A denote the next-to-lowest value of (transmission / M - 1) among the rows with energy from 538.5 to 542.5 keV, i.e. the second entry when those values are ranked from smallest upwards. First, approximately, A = 0.09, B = 0.17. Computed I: 0.04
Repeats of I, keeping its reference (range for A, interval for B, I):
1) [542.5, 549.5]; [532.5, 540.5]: -0.09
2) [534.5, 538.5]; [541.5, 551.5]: 0.07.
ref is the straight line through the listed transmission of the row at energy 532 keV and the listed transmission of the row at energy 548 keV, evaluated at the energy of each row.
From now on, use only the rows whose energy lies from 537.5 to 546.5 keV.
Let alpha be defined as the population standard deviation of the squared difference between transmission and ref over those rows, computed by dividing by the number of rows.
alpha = 88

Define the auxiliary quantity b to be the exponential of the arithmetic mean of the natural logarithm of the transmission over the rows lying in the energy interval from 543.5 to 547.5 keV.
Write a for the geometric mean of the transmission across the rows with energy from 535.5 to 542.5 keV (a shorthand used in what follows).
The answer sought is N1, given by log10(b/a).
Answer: 0.06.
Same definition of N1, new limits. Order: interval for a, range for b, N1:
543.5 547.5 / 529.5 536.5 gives -0.09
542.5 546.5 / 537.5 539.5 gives -0.07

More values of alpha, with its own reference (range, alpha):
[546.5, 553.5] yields 41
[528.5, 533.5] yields 122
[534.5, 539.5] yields 98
